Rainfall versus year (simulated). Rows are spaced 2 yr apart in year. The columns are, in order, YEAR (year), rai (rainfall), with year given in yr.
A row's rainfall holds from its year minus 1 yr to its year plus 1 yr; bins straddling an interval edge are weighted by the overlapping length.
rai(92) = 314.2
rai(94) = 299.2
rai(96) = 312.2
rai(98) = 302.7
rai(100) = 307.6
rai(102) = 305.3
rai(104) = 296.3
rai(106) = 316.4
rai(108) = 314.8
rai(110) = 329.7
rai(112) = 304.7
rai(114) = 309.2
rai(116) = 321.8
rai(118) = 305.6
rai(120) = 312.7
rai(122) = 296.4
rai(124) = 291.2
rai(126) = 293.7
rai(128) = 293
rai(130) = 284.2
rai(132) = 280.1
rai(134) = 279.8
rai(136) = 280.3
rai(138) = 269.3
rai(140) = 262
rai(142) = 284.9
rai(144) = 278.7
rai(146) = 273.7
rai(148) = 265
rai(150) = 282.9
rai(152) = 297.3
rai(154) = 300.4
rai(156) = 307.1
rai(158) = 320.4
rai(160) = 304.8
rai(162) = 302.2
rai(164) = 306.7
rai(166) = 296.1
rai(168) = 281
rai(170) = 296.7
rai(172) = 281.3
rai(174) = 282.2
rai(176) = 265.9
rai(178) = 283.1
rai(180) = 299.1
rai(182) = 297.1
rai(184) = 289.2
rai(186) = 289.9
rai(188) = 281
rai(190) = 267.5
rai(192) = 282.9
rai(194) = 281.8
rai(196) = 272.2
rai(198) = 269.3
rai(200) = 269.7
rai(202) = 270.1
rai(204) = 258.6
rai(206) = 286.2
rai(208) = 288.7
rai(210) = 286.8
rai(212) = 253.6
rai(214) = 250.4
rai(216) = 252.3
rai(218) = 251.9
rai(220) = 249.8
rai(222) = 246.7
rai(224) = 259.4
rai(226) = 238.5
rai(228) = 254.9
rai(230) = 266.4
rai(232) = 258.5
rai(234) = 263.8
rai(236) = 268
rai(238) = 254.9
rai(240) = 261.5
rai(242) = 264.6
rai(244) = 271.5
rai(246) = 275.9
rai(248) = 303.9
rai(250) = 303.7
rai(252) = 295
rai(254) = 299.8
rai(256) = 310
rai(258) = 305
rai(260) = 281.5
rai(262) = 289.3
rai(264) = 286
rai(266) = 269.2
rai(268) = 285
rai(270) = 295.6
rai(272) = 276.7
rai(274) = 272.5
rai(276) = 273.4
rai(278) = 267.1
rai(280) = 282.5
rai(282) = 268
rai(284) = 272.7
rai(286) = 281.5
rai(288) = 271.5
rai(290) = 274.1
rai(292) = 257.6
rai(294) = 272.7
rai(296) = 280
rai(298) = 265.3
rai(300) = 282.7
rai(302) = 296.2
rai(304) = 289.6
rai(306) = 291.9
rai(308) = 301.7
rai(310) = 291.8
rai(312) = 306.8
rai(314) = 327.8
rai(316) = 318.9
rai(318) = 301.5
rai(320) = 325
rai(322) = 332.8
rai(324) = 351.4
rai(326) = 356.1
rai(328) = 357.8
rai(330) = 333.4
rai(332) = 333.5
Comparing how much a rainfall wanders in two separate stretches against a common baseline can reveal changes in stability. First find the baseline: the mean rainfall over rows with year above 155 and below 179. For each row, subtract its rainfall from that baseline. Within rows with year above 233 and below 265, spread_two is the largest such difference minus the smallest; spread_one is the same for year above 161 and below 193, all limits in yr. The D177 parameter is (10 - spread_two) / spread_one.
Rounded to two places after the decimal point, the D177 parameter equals -1.11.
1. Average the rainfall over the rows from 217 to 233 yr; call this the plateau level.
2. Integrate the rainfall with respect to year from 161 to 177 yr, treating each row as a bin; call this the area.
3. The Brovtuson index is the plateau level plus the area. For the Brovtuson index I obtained 4877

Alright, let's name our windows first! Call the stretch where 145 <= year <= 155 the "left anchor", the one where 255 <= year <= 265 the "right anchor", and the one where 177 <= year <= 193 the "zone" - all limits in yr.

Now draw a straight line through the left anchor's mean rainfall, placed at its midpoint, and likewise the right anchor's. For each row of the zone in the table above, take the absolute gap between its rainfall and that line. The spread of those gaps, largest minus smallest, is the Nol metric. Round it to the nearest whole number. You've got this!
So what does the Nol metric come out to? 18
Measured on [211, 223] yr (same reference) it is 8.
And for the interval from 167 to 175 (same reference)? 7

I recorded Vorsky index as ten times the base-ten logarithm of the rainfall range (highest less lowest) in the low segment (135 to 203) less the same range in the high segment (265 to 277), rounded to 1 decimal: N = 15.1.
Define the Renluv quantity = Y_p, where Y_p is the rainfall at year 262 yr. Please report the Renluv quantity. 289.3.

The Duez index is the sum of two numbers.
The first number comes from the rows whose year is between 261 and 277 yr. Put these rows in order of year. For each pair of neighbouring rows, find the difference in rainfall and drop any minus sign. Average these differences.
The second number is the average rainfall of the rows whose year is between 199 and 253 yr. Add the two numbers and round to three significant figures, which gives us 277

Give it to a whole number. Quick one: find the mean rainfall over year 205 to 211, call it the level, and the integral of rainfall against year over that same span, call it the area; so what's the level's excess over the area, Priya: -1436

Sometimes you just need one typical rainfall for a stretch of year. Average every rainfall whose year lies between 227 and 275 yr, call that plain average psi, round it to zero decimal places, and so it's 280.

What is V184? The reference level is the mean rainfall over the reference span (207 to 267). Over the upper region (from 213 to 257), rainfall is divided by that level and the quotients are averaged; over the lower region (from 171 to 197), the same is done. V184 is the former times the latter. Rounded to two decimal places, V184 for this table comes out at 1.02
